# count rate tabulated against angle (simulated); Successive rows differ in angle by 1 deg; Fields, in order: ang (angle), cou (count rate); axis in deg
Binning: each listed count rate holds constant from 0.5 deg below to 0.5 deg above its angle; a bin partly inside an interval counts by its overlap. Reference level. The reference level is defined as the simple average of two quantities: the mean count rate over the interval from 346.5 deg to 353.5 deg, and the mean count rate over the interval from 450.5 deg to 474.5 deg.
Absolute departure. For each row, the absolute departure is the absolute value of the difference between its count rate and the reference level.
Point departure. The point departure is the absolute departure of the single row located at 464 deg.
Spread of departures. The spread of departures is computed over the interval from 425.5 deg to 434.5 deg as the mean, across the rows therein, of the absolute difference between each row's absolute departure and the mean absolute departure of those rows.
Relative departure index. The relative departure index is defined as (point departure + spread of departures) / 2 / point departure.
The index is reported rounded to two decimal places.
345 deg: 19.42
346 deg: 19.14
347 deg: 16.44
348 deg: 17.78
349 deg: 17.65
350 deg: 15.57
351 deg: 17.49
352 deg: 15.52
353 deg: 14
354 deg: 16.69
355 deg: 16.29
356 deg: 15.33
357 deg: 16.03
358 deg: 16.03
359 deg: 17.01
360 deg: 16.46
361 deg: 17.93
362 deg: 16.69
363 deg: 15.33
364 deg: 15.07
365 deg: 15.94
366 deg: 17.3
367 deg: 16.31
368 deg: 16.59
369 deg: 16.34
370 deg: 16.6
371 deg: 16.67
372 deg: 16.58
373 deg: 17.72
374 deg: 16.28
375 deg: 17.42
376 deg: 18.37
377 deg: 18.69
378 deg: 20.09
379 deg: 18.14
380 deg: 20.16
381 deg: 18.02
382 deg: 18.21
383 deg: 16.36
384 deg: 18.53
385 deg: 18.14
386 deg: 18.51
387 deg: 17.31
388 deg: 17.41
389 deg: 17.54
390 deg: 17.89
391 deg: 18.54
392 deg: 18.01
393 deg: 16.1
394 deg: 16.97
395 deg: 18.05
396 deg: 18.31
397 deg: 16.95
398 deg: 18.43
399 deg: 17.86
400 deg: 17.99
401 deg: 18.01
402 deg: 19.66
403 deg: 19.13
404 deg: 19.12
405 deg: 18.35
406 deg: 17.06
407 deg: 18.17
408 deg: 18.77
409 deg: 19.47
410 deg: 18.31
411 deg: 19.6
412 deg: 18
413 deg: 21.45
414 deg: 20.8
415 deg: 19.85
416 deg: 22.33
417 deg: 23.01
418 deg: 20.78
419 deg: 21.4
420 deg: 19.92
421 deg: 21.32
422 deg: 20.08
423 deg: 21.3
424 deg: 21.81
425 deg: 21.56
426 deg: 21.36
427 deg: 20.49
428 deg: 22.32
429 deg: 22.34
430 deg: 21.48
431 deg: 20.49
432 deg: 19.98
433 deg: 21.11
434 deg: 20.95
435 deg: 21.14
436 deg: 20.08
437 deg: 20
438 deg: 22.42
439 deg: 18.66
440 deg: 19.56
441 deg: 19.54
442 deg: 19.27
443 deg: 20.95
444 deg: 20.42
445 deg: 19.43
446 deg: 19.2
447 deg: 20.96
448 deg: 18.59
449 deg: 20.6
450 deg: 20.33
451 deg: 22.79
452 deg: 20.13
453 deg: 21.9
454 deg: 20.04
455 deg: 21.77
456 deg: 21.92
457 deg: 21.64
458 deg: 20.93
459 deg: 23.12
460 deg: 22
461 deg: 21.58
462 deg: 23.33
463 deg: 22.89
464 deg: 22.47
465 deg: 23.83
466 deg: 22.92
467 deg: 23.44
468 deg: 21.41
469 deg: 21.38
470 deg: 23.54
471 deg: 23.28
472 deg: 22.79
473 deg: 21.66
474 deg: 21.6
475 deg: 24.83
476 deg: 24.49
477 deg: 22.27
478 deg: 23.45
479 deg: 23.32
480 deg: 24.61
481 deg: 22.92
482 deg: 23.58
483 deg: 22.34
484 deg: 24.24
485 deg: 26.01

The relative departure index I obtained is 0.60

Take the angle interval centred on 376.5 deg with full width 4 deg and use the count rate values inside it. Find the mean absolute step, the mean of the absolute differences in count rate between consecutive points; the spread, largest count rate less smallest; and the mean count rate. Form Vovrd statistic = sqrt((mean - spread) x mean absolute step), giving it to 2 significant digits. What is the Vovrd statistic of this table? 3.8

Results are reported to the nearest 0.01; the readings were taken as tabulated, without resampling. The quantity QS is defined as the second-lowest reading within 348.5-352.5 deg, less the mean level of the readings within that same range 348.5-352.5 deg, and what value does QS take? -0.99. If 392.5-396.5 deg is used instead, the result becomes -0.39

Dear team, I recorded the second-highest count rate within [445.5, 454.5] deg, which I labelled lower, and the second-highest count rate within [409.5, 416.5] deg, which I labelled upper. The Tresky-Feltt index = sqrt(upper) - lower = -17.3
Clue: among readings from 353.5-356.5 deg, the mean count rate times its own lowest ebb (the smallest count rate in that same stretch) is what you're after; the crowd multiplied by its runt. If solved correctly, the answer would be 247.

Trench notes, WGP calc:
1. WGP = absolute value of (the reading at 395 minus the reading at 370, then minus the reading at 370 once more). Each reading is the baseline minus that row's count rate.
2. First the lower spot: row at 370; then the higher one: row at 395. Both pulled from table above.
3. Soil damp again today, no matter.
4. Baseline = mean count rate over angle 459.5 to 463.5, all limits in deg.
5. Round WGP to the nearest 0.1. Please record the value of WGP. 7.3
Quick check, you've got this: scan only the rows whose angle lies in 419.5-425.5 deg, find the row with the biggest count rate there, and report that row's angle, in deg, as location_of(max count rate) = 424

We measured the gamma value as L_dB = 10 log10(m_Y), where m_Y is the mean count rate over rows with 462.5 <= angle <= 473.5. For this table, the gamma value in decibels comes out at 13.6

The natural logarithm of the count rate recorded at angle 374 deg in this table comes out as 2.79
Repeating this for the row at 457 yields 3.07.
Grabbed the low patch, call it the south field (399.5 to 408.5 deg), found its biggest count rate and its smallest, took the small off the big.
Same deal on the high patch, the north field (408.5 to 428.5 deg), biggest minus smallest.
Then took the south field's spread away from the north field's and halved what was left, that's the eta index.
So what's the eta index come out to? 1.2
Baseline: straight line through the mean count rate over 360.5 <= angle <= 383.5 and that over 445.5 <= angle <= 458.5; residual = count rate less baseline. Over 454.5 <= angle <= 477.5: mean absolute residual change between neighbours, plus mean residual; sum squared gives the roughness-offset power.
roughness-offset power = 4.6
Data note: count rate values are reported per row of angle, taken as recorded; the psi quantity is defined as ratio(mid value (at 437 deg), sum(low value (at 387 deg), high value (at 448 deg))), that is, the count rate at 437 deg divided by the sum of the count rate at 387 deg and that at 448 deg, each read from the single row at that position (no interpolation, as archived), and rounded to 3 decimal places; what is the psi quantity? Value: 0.557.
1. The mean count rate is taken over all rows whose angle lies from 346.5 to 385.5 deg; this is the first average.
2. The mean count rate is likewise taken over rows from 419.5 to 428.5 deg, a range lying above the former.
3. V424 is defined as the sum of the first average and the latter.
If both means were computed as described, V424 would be 38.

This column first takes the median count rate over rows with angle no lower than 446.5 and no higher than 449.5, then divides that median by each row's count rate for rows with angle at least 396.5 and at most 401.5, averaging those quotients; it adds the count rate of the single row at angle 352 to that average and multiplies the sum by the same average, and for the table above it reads 19.3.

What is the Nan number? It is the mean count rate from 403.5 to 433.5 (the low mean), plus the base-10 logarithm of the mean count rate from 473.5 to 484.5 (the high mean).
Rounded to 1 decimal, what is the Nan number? 21.8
